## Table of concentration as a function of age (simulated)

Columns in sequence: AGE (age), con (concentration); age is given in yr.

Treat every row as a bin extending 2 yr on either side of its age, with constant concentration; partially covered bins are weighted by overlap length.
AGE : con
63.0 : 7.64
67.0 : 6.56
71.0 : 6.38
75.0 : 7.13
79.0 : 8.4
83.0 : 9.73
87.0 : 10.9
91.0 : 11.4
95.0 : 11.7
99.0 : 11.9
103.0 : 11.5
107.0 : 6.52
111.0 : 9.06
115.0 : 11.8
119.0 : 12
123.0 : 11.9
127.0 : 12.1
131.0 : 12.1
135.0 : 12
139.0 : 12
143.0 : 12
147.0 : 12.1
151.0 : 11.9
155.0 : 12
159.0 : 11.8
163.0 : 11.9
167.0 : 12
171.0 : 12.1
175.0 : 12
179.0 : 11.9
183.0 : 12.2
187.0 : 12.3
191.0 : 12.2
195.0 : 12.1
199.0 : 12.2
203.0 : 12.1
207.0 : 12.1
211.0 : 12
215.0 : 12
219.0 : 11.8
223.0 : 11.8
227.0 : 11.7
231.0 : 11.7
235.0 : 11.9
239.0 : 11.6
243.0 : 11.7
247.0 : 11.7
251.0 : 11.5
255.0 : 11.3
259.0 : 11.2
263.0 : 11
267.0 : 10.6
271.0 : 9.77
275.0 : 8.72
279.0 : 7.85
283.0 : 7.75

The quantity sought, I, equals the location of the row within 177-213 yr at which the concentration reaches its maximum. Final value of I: 187.0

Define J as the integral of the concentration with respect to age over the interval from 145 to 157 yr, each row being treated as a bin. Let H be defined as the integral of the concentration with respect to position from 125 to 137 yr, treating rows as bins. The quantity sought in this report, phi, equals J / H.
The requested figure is 0.99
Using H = 145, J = 144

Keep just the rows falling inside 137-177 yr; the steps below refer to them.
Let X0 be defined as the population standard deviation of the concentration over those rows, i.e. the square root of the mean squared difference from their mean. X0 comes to 0.09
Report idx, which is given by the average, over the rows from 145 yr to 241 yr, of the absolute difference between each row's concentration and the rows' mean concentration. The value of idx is 0.1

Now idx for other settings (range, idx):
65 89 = 1.5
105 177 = 0.8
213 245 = 0.1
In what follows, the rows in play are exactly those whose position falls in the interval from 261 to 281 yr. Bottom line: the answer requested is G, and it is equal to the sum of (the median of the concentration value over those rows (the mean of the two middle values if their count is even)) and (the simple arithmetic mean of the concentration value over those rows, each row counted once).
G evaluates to 19.4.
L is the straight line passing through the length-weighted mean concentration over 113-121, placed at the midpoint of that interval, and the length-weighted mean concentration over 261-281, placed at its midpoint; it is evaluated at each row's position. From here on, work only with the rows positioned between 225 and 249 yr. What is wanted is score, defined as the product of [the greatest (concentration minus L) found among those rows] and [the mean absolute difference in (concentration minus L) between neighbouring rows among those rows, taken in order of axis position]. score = 0.28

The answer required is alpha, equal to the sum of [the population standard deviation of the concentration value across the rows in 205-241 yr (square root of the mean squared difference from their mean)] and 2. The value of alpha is 2.16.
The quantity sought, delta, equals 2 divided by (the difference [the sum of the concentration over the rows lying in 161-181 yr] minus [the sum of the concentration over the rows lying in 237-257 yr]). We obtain 1.0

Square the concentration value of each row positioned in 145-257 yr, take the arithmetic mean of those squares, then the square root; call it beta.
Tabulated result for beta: 11.9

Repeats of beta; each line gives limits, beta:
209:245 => 11.8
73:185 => 11.3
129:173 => 12.0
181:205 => 12.2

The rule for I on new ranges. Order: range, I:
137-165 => 147.0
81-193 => 187.0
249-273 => 251.0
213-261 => 215.0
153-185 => 183.0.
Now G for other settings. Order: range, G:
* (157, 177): 24.0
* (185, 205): 24.4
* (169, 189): 24.2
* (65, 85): 14.8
